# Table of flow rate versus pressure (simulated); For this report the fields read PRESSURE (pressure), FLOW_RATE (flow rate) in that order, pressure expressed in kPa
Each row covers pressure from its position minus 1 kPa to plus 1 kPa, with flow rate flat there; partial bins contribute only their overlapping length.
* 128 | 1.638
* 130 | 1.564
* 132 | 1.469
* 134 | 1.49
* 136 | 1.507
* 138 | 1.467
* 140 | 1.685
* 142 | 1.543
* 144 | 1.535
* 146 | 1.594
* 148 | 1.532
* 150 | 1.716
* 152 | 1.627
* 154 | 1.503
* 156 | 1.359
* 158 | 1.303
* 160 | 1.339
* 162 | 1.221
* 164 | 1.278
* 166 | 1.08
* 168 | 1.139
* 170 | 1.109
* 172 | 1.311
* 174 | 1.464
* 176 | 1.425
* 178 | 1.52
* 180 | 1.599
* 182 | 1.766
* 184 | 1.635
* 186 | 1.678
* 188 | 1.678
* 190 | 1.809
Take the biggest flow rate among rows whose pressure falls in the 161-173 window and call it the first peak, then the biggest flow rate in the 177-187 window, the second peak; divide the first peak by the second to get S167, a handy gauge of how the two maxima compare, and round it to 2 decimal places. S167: 0.74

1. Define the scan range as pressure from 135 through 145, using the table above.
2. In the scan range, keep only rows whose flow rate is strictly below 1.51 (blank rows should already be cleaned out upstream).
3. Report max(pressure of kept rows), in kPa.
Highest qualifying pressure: 138 kPa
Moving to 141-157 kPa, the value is 156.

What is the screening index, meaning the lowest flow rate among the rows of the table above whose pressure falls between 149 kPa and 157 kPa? 1.359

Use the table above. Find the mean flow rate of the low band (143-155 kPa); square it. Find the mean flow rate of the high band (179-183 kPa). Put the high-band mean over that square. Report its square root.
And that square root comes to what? 0.82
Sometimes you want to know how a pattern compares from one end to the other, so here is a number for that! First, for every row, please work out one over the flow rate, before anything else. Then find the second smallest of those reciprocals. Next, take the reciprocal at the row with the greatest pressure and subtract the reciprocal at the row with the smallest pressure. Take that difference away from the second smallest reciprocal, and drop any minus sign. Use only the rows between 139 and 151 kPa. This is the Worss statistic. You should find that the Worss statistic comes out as 0.60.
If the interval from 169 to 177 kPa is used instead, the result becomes 0.90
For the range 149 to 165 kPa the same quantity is 0.41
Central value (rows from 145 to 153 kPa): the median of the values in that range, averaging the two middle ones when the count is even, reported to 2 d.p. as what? 1.61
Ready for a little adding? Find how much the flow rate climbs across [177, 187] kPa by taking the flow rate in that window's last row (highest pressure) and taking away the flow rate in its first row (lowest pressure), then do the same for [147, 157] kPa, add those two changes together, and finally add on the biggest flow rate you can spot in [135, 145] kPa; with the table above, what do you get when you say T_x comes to 1.67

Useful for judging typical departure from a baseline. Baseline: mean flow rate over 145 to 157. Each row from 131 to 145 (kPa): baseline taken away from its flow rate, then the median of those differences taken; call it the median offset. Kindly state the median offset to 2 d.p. -0.05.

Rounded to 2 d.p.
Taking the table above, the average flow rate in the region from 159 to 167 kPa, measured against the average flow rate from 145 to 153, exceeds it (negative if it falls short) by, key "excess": -0.39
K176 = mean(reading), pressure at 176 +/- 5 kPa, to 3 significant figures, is 1.46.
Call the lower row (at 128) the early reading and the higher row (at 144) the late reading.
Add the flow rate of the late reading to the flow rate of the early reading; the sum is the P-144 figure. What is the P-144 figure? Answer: 3.17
